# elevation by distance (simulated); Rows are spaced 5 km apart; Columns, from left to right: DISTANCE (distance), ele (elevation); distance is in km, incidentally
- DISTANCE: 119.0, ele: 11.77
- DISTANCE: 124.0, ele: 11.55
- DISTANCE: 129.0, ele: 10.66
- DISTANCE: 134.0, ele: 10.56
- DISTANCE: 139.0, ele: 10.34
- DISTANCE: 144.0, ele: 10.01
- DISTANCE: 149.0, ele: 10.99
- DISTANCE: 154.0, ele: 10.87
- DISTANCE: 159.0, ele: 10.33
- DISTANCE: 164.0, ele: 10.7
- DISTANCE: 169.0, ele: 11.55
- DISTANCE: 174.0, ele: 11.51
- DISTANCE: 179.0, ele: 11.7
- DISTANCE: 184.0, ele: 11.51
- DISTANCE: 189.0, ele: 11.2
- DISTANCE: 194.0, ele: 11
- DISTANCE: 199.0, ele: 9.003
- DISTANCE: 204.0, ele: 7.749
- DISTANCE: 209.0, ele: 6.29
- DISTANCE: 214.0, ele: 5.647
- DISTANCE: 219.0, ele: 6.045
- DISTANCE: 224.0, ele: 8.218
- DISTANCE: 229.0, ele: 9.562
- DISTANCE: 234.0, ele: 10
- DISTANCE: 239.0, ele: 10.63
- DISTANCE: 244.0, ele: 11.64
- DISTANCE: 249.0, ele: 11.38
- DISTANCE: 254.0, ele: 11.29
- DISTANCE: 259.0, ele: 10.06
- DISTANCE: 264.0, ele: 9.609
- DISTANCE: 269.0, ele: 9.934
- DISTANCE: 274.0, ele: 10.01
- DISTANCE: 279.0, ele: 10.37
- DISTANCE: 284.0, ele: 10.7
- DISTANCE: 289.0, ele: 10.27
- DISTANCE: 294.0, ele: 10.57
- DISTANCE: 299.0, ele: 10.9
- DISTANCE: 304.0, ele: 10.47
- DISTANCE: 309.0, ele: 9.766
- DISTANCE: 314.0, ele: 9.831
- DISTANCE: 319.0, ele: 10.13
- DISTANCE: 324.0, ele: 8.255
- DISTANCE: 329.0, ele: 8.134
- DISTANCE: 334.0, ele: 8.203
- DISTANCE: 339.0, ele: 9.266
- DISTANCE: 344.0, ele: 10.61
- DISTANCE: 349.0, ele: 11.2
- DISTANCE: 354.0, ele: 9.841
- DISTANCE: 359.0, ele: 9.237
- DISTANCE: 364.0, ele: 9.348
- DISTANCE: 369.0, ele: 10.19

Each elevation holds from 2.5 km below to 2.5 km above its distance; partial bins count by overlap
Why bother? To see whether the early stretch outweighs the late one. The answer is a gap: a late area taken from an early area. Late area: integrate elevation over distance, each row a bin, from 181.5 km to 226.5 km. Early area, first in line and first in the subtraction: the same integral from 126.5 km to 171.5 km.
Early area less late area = 97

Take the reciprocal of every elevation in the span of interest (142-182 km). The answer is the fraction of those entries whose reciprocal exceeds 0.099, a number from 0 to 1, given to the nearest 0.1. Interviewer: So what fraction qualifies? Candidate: 0.1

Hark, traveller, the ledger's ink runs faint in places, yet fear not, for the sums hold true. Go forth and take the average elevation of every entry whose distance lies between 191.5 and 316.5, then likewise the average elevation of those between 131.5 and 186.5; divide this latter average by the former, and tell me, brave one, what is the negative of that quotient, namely -1.13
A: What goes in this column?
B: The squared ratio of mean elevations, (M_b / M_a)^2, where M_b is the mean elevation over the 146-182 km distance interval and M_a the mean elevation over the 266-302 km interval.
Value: 1.1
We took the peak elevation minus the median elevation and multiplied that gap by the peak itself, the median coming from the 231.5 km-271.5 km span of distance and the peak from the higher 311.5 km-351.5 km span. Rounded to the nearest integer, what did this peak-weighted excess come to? 10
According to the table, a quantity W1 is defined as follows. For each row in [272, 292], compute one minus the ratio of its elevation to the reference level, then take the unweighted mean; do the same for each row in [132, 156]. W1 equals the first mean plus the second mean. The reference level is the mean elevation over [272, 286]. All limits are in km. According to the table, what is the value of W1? -0.02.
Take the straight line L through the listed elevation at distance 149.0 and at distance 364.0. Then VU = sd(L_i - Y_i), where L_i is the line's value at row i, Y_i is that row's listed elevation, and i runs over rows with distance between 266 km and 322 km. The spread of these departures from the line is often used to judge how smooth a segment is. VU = 0.4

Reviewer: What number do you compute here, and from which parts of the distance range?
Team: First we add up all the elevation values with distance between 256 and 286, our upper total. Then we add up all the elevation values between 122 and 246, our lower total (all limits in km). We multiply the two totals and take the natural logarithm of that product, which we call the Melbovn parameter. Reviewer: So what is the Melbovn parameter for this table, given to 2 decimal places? 9.62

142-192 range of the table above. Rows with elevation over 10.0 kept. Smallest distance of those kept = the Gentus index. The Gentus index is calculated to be 144.0 km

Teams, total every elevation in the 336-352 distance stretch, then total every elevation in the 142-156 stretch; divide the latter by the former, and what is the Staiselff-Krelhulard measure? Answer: 1.03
